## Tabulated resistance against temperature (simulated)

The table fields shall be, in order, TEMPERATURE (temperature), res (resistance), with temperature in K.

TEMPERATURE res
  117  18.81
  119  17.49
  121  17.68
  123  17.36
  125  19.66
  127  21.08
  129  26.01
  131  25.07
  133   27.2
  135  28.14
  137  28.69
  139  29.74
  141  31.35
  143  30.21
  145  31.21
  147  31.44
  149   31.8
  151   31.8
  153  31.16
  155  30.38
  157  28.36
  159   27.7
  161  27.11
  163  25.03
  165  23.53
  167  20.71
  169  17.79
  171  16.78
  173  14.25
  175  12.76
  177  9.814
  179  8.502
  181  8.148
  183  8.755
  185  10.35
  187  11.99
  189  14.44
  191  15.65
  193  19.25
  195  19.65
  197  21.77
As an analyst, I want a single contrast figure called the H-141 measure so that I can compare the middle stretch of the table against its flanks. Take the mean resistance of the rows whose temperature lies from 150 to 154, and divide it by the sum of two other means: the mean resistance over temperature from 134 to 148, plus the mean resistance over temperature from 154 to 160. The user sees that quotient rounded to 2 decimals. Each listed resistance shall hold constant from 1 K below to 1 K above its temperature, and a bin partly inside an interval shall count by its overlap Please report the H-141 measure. 0.53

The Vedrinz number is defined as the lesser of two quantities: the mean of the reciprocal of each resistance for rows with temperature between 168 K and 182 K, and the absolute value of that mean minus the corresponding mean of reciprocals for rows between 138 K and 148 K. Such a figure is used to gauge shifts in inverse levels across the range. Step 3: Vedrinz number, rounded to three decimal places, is 0.054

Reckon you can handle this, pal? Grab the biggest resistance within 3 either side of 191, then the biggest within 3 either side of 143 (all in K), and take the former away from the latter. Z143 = 12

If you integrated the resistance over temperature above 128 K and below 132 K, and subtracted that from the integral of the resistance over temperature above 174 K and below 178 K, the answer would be -57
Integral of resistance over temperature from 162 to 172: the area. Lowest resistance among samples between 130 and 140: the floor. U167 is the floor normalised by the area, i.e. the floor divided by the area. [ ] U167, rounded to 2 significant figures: 0.12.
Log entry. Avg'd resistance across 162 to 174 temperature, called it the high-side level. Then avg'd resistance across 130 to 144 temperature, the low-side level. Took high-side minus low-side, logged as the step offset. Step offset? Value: -9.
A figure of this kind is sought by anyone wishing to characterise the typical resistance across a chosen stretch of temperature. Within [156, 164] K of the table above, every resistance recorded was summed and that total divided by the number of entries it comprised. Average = 27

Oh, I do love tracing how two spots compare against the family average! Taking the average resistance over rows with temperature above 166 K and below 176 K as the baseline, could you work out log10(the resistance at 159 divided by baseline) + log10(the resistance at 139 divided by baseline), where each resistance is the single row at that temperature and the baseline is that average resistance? 0.5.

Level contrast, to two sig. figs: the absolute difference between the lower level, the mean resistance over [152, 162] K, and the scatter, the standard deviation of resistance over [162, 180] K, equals 23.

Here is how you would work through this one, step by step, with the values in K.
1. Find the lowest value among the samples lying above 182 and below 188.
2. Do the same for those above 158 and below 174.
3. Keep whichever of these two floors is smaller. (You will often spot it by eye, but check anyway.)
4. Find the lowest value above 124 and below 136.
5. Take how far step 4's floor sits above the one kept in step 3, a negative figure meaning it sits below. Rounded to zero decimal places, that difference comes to 11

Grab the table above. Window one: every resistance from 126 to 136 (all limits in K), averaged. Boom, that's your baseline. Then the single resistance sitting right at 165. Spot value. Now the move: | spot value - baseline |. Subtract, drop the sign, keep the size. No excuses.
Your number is 2.0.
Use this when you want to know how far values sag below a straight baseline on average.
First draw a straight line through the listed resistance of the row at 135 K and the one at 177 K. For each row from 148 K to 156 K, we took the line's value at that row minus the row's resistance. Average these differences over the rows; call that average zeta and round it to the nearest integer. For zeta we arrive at -11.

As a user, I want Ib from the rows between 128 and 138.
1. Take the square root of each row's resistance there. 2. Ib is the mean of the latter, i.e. 5.2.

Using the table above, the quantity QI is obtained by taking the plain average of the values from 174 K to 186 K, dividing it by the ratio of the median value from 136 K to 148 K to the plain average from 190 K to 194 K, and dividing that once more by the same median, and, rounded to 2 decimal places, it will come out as 0.18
